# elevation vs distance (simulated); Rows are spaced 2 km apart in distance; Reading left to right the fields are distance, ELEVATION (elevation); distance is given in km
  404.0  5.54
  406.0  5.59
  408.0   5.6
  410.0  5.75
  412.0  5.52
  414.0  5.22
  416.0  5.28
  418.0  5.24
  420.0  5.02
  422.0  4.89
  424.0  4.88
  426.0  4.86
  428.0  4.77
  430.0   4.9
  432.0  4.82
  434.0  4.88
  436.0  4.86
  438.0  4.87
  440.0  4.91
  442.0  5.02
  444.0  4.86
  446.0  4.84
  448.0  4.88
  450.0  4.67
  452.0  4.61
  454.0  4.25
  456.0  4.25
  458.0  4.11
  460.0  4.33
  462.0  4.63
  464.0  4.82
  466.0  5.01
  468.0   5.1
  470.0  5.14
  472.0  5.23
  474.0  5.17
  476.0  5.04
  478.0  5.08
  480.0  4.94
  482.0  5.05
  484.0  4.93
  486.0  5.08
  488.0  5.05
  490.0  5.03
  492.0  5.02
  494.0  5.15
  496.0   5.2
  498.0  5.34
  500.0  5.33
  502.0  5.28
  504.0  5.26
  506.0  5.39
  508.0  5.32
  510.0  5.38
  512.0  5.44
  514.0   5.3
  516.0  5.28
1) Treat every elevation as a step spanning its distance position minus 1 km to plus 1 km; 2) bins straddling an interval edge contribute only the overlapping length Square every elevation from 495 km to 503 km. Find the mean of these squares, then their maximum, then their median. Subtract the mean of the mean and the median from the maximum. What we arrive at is 0.46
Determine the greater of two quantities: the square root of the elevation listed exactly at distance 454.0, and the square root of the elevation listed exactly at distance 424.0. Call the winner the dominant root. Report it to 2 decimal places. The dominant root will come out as 2.21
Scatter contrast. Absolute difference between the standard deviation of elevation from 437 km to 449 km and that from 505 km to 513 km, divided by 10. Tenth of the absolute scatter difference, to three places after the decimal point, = 0.002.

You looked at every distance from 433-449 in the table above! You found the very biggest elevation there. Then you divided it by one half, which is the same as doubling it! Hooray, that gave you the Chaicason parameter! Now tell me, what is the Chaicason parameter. 10.0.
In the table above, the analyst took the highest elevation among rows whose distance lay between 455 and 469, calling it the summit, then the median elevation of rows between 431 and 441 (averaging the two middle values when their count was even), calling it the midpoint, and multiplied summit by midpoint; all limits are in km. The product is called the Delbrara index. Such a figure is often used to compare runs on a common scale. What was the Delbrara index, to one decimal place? 24.8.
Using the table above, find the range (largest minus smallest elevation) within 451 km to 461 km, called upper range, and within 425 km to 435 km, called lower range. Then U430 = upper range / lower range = 3.8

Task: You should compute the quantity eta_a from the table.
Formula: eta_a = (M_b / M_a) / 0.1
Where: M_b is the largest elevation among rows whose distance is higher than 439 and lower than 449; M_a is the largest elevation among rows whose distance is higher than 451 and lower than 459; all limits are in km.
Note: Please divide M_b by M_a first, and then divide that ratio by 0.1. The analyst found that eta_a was 10.9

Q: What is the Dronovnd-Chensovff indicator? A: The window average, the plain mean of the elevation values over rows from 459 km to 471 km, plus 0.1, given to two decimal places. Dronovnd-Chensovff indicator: 4.94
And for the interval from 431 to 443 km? 4.99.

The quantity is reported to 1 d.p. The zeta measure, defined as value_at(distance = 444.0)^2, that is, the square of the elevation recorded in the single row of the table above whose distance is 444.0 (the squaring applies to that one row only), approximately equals 23.6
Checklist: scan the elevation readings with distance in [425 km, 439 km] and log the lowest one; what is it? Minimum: 4.77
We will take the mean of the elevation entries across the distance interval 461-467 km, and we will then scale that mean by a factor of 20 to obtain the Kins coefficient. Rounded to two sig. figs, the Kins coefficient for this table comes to 96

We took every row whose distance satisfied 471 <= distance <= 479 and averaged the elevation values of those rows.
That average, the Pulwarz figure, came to 5.1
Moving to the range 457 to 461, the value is 4.2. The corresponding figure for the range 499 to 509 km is 5.3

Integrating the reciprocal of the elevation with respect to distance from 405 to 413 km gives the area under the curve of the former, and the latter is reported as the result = 1.43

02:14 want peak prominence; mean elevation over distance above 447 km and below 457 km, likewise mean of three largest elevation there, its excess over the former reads 0.19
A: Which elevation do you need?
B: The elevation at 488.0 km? 5.05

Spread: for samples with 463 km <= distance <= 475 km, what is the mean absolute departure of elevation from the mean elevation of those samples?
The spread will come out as 0.11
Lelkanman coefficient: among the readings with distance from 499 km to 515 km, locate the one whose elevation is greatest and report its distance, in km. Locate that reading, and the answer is 512.0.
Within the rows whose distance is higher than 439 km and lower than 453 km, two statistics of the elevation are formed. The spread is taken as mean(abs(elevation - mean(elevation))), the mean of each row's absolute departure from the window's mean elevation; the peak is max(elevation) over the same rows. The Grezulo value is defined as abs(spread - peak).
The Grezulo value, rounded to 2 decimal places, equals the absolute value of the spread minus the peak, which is 4.91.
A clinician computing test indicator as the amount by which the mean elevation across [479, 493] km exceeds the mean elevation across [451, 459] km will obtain 0.7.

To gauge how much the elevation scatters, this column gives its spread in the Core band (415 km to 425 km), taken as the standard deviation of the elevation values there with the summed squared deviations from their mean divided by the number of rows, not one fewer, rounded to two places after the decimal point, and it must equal 0.17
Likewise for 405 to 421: 0.23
